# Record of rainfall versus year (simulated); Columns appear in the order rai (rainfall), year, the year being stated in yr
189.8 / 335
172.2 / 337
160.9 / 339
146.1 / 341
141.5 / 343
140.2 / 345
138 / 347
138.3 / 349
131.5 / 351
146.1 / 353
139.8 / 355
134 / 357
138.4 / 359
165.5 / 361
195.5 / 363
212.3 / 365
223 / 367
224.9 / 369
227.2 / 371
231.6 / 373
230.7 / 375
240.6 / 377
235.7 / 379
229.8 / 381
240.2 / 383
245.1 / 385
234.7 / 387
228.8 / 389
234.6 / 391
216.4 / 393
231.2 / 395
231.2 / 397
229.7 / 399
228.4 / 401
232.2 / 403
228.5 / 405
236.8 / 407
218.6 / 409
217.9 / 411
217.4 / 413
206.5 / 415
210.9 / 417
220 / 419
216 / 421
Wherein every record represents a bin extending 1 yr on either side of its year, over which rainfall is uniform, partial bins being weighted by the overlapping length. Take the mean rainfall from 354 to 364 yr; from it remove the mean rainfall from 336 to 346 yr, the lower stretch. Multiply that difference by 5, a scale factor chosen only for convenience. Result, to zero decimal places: 12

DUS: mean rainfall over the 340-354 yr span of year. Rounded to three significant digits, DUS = 140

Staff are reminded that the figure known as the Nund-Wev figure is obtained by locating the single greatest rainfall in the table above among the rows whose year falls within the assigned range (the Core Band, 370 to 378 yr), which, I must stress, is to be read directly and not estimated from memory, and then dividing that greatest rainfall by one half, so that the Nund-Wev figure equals 481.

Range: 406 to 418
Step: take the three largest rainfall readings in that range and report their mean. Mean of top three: 224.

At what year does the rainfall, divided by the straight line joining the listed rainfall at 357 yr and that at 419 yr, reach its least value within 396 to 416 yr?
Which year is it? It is 415 yr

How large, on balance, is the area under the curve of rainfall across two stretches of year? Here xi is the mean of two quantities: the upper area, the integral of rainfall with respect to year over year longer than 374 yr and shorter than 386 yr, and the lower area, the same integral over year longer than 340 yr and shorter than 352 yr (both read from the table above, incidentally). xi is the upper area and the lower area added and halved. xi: 2258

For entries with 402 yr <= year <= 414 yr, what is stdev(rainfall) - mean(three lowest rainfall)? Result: -210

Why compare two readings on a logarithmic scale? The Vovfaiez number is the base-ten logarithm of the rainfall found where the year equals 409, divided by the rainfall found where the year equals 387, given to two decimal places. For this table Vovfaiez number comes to -0.03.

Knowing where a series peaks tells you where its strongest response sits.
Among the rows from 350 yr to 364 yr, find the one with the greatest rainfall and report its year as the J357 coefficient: 363 yr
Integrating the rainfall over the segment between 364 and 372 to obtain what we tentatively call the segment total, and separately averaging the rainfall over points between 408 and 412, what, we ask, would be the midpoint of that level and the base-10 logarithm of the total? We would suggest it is 111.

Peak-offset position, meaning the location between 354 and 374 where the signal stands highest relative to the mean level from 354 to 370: 373 yr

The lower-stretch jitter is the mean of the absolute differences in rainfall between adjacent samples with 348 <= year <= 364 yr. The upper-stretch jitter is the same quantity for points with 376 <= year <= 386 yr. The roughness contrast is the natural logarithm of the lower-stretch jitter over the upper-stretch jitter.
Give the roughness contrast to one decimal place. 0.7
